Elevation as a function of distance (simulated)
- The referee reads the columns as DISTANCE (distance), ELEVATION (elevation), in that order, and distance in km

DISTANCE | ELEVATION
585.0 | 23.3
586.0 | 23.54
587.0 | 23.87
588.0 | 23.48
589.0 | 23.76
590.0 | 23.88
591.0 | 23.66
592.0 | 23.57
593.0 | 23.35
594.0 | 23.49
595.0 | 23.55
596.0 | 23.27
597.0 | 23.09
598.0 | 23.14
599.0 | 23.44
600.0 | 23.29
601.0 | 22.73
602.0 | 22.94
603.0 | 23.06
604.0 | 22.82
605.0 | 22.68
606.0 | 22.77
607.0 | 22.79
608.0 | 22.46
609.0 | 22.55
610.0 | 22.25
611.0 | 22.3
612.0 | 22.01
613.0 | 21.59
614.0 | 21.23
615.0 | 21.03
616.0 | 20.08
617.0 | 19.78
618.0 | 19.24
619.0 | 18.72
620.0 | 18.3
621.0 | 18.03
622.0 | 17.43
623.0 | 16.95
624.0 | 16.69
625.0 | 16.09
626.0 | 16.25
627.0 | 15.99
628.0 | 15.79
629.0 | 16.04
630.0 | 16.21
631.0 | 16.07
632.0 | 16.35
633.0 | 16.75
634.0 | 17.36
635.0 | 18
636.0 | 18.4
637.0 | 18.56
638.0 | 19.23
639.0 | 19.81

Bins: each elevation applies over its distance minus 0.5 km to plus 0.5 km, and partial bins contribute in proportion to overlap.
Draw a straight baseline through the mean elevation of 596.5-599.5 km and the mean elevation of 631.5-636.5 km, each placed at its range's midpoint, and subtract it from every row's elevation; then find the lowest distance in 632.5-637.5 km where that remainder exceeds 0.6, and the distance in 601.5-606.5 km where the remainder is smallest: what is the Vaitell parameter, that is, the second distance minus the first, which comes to -33 km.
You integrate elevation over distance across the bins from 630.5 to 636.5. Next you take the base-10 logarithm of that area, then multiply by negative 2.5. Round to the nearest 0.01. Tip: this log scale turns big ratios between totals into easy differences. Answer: -5.03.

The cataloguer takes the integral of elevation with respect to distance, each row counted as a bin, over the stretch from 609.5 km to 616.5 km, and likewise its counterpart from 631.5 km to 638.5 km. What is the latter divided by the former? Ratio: 0.83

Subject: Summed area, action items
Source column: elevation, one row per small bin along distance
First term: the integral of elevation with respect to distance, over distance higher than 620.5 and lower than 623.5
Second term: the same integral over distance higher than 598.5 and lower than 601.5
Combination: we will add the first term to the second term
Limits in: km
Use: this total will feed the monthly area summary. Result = 122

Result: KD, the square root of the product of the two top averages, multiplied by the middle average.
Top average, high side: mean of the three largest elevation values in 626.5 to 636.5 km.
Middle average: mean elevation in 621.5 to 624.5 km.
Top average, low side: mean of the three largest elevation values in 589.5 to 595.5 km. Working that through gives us 351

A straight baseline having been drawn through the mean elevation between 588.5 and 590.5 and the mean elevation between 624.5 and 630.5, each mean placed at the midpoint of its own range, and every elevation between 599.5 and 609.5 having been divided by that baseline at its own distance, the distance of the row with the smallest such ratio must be 601.0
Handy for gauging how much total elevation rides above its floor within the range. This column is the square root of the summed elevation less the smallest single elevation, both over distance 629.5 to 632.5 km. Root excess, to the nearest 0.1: 5.7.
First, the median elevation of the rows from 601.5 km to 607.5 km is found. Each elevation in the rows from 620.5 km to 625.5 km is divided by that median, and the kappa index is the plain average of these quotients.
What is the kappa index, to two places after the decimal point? 0.75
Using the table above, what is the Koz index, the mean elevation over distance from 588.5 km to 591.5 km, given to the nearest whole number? 24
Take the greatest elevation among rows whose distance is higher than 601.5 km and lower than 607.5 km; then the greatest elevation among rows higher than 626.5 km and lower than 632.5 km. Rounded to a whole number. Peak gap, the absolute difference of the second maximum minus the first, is 7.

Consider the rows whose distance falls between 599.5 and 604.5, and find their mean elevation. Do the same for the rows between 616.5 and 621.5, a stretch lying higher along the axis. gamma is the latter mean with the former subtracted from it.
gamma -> -4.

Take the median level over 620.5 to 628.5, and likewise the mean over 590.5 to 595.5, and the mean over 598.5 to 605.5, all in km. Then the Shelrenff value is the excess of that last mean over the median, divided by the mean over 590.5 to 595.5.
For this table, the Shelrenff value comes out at 0.28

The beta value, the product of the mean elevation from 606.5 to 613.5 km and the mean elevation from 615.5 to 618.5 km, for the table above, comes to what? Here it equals 439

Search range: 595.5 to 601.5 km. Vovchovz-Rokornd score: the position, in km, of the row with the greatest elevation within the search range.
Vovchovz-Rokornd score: 599.0 km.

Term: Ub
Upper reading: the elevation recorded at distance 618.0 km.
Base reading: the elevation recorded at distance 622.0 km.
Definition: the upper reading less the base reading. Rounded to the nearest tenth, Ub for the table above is 1.8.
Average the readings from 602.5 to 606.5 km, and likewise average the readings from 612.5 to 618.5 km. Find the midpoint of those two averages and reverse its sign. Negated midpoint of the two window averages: -22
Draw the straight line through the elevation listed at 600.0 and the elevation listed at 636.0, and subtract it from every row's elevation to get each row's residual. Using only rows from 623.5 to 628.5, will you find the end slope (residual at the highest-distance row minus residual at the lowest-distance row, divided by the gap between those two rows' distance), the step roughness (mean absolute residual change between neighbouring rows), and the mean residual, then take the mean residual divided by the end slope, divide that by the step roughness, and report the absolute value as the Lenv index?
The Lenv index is 170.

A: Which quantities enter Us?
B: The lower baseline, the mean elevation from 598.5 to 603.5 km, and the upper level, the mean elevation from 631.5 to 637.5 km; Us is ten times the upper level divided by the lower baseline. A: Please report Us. 7.61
